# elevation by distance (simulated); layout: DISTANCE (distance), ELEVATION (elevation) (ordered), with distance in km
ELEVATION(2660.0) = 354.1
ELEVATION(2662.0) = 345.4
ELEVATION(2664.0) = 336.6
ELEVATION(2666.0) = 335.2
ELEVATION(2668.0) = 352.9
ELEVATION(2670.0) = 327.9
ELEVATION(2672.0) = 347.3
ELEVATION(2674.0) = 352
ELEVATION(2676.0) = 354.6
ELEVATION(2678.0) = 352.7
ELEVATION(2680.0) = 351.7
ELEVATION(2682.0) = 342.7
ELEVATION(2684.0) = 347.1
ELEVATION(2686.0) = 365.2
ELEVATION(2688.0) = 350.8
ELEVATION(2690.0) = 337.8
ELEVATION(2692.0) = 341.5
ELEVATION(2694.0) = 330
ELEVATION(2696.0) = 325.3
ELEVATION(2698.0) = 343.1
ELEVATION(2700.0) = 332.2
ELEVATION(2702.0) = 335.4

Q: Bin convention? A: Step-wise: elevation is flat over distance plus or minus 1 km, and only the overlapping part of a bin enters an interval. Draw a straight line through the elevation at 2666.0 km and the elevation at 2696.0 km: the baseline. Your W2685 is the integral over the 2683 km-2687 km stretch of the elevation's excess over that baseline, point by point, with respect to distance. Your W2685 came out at 109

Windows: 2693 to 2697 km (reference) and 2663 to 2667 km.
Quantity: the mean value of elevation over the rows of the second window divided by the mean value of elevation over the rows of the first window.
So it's 1.03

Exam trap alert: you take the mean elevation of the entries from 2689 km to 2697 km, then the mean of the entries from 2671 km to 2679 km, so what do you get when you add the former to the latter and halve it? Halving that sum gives 343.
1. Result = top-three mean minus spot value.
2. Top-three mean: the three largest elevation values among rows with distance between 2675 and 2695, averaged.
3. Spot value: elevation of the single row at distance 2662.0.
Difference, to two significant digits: 12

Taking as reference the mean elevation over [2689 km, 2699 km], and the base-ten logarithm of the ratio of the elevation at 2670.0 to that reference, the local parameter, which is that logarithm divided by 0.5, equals -0.020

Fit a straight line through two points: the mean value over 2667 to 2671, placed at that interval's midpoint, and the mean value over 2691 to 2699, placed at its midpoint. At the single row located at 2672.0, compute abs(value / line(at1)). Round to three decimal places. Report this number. 1.022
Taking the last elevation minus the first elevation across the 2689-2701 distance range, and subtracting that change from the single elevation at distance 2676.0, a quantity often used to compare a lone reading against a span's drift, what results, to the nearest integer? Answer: 360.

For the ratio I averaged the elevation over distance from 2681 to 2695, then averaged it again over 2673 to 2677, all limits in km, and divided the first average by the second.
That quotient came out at 0.977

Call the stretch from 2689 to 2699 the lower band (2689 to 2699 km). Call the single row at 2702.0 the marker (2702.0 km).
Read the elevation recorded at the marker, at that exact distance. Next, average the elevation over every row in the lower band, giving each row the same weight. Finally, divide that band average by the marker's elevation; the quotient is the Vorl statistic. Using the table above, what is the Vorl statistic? 1.00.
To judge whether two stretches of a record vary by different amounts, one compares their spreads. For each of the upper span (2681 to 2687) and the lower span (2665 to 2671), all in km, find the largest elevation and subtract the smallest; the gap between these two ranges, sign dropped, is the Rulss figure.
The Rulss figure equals 2.5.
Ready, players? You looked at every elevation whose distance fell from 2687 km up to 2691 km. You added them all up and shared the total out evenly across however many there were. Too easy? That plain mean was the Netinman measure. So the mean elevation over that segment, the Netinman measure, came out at 344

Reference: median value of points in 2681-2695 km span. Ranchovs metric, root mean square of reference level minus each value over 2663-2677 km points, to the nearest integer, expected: 10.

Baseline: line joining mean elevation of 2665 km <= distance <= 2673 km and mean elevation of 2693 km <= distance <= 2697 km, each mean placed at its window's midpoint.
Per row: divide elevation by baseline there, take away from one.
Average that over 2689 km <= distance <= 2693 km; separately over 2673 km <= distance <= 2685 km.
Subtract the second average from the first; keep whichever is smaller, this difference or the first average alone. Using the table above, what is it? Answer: -0.030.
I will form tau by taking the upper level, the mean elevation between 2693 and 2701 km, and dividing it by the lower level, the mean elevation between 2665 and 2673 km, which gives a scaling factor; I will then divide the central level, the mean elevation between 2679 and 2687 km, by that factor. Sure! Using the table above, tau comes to 360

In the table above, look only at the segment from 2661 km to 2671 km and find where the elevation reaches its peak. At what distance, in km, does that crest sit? 2668.0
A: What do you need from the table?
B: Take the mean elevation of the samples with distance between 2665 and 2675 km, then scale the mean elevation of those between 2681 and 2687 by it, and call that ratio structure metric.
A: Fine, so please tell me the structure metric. 1.03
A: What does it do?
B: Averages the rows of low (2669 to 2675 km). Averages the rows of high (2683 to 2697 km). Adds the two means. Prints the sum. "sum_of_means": 685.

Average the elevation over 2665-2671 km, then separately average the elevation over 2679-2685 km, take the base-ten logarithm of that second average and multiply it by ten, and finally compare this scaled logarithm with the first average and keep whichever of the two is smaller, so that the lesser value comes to 25.4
